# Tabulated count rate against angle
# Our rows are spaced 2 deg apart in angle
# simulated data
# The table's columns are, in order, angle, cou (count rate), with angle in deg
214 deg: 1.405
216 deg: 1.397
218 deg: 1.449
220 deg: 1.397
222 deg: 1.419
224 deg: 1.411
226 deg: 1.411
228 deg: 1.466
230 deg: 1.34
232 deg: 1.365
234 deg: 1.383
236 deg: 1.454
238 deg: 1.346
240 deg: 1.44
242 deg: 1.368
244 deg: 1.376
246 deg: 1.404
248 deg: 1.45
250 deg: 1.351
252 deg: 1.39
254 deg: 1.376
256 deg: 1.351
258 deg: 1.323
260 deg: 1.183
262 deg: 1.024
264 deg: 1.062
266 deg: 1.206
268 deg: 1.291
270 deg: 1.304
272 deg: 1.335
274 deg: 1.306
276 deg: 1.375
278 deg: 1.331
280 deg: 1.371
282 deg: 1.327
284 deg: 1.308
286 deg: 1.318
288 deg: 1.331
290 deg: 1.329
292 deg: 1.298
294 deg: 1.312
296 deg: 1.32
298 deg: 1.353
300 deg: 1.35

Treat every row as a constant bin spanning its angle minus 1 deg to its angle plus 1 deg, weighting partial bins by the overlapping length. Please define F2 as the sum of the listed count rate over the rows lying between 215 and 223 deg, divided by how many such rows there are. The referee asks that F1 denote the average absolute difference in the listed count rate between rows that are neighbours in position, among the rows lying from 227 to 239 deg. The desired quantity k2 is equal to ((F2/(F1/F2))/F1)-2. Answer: 412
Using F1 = 0.070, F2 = 1.42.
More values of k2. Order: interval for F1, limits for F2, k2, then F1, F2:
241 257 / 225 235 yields 1415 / 0.037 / 1.39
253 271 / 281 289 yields 278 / 0.079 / 1.32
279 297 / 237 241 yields 6245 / 0.018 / 1.39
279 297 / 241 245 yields 6058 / 0.018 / 1.37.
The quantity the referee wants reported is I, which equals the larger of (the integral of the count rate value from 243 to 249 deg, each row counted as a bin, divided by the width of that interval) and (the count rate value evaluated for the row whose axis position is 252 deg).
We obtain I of 1.41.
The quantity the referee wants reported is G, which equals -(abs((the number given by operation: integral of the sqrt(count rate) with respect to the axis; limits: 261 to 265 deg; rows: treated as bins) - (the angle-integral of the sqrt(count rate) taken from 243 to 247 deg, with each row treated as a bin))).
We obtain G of -0.63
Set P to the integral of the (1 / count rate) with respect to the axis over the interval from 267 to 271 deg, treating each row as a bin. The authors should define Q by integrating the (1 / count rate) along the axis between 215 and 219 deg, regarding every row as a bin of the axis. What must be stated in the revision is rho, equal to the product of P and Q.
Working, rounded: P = 3.08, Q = 2.81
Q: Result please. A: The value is 8.7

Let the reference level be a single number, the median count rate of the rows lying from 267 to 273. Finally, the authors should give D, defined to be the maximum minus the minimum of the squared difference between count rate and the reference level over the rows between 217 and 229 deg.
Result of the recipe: 0.018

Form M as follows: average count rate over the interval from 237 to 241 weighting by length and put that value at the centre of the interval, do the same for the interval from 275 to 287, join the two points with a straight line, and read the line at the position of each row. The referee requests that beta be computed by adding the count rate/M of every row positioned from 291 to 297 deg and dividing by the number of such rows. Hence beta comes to 0.99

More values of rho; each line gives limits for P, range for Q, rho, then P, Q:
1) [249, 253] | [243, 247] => 8.4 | 2.92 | 2.88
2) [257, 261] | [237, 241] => 9.2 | 3.20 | 2.87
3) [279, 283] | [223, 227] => 8.4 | 2.97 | 2.83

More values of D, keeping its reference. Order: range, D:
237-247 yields 0.017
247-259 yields 0.021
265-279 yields 0.010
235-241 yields 0.021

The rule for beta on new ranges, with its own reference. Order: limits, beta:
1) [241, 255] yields 1.00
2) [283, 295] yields 0.99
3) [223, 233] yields 0.99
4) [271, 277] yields 0.99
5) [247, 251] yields 1.01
